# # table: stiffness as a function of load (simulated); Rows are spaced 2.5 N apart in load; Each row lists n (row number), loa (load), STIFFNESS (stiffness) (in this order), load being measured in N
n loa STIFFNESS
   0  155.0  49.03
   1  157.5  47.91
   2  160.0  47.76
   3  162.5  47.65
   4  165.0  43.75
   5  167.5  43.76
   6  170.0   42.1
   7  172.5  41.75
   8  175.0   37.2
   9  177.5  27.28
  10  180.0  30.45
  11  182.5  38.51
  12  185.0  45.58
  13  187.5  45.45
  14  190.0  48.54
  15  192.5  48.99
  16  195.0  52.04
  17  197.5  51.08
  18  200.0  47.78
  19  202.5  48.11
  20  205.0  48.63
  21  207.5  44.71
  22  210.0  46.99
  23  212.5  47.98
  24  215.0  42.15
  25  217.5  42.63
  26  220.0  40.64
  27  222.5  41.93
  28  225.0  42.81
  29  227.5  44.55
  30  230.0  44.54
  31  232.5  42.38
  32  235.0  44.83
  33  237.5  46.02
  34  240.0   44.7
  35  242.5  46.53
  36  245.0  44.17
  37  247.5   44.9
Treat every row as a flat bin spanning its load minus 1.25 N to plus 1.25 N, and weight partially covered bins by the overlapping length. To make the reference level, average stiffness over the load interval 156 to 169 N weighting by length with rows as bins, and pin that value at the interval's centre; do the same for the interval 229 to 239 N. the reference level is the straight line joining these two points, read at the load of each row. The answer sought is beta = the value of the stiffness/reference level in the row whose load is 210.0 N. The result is 1.044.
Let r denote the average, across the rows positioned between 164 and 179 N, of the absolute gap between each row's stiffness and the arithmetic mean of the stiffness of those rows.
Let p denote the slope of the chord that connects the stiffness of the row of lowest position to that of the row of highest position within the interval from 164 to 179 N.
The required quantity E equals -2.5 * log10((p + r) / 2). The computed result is -0.6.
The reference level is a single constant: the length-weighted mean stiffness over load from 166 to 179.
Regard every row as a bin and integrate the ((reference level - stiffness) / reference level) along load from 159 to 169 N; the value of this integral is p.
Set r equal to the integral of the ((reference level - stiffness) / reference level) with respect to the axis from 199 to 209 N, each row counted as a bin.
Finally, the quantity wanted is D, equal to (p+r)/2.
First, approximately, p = -1.9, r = -2.3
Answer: -2.10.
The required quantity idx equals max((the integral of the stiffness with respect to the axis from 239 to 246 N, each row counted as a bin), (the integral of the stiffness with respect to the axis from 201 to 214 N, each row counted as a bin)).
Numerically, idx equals 614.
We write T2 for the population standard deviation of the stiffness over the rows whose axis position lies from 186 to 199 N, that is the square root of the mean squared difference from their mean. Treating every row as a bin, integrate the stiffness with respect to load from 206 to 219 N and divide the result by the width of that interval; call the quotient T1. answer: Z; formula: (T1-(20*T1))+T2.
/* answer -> -850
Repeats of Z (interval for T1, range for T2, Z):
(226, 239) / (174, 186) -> -838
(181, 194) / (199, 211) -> -858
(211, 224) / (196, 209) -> -818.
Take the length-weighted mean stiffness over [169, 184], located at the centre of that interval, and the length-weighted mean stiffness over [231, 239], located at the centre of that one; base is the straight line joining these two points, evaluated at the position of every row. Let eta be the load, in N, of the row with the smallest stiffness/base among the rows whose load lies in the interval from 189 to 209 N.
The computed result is 207.5 N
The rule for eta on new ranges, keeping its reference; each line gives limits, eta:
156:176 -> 175.0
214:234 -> 220.0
